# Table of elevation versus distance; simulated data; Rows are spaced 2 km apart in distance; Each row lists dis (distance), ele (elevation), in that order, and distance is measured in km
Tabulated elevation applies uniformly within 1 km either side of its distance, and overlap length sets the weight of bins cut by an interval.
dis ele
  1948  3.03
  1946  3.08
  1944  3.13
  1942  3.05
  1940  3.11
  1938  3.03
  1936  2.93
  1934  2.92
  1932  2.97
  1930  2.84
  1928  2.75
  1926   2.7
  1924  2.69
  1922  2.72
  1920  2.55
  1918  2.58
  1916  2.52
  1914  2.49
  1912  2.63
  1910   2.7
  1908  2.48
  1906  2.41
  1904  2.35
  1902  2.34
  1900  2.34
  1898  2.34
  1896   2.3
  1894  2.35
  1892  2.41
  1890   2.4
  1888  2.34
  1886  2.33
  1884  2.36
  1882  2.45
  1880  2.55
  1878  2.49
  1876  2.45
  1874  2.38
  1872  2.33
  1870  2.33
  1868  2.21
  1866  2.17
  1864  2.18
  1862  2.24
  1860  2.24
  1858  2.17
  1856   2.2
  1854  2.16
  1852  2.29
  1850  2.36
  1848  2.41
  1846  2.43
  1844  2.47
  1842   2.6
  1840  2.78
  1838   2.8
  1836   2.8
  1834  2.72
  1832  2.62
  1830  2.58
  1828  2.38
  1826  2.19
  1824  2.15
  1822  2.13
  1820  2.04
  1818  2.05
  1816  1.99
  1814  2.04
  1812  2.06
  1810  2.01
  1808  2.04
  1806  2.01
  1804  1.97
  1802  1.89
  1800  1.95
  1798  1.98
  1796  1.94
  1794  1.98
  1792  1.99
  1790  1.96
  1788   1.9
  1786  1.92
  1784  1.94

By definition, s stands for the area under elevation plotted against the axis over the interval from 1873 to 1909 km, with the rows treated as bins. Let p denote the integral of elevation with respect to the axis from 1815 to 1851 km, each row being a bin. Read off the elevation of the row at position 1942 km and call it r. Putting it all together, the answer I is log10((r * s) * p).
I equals 4.36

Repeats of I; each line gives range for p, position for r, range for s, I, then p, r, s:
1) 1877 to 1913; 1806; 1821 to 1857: 4.19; 87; 2.01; 88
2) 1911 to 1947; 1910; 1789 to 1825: 4.30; 101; 2.7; 72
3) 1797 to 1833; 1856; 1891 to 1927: 4.18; 76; 2.2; 90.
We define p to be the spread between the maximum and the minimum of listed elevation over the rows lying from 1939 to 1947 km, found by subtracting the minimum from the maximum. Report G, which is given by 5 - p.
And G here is 4.92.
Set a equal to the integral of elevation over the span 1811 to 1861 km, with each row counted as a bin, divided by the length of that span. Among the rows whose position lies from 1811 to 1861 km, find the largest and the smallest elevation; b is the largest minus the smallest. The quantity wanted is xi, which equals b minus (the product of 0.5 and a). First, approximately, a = 2.35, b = 0.81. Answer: -0.36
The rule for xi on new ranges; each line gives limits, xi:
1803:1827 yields -0.81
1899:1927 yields -0.89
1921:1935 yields -1.12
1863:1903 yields -0.80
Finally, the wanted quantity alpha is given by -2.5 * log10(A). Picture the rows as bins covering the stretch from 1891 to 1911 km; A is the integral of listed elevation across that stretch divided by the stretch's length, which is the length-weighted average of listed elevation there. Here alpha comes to -0.95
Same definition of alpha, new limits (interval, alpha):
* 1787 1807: -0.73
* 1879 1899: -0.94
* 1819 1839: -0.97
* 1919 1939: -1.12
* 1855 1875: -0.88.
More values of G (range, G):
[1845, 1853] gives 4.86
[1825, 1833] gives 4.57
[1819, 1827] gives 4.85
